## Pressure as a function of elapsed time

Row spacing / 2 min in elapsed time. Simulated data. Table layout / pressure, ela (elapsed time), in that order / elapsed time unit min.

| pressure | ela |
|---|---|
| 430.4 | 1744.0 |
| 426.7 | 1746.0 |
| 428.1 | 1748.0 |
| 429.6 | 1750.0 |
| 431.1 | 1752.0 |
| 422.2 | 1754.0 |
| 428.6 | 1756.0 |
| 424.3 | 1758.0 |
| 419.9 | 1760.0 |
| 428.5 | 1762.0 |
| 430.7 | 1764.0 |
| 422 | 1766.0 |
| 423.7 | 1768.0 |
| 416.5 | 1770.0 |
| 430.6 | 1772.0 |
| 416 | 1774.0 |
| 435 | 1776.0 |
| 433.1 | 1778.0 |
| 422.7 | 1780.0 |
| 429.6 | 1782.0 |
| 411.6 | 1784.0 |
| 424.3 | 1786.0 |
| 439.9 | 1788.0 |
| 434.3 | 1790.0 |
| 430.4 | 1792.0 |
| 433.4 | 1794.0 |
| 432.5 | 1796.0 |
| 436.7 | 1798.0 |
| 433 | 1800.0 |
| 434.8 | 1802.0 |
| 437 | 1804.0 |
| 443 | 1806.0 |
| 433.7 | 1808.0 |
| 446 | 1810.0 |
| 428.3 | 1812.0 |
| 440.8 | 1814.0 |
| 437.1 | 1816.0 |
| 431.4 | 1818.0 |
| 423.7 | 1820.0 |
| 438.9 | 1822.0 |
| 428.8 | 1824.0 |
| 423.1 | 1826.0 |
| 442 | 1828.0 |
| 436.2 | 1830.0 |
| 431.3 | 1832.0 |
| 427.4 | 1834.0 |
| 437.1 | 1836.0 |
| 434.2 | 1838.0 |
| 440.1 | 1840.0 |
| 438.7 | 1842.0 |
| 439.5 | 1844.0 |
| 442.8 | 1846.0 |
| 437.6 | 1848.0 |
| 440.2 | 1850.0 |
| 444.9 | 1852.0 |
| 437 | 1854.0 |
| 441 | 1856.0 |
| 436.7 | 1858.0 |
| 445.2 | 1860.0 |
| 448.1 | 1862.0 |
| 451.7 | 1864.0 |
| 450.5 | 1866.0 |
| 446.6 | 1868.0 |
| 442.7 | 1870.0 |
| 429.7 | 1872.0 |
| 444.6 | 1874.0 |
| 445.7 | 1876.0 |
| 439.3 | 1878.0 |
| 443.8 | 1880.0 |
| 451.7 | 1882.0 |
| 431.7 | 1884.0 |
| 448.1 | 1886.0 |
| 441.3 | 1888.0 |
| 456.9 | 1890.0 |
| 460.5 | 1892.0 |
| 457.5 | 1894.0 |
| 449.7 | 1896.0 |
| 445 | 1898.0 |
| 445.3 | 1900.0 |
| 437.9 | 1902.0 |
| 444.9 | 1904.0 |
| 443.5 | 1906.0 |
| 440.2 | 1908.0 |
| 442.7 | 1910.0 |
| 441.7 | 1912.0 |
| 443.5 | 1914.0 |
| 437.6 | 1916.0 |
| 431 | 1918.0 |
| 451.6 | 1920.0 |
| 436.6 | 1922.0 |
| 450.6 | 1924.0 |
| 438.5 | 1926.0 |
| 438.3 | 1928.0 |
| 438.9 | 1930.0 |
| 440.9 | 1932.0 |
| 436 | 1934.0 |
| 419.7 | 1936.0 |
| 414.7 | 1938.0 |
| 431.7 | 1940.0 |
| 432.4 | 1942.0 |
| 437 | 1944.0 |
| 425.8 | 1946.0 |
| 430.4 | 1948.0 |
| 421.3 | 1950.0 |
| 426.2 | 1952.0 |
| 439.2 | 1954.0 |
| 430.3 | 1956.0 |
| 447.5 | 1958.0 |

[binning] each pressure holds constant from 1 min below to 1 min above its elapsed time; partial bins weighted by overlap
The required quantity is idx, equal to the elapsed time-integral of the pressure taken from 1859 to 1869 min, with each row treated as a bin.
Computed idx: 4484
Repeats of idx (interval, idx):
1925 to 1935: 4385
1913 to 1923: 4401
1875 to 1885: 4424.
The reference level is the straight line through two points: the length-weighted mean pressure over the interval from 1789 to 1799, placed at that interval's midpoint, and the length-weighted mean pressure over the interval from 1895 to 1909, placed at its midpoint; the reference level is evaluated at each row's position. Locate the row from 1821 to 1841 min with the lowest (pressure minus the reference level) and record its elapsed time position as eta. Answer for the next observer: 1826.0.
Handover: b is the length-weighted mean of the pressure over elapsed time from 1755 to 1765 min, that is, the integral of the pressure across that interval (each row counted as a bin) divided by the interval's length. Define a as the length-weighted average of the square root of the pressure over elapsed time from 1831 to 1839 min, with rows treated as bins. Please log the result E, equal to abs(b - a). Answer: 406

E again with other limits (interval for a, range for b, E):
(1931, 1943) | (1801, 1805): 415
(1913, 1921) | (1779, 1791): 406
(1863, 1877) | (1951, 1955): 412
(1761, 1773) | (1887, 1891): 428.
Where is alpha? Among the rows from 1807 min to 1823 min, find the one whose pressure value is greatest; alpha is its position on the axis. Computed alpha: 1810.0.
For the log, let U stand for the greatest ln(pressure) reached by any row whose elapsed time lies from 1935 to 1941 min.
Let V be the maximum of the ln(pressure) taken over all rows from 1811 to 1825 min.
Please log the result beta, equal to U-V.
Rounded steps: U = 6.07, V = 6.09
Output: -0.021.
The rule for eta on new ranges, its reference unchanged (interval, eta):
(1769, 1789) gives 1784.0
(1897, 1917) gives 1916.0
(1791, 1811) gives 1792.0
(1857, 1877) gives 1872.0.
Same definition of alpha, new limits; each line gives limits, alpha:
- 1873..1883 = 1882.0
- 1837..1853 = 1852.0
